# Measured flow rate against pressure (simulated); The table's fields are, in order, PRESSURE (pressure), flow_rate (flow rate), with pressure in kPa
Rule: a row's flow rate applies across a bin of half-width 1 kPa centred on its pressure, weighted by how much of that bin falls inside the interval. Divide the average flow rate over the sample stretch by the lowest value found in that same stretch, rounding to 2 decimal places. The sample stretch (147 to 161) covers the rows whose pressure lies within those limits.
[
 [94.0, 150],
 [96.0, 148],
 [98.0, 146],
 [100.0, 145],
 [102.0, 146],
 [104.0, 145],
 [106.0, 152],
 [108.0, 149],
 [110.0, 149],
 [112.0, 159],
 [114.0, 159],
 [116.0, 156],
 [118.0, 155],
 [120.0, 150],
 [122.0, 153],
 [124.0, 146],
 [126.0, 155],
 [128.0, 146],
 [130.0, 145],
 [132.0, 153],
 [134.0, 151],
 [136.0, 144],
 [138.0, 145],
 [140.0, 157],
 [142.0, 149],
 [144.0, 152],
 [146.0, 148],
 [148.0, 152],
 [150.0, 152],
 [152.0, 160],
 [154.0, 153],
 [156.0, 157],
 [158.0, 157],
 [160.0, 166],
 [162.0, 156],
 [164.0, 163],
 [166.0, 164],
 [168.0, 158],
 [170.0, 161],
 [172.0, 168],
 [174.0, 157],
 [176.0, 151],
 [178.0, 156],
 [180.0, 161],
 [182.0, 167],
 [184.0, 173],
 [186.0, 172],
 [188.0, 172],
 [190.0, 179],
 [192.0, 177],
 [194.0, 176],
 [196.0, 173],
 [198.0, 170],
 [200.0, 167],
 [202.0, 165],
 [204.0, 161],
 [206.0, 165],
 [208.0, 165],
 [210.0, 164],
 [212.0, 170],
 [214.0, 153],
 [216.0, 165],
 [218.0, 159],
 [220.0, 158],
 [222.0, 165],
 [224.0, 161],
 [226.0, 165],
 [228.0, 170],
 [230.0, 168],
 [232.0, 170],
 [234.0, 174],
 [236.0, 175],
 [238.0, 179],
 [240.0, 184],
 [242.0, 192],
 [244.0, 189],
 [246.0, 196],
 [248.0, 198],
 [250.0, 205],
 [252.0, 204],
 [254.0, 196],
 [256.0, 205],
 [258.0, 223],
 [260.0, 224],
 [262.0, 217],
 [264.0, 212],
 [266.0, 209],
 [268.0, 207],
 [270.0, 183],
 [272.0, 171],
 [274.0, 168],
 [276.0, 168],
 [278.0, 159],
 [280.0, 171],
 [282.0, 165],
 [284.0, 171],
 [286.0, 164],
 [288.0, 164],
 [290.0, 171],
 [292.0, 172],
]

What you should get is 1.03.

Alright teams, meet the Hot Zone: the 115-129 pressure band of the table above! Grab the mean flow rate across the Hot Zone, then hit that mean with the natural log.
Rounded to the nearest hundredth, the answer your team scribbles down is 5.02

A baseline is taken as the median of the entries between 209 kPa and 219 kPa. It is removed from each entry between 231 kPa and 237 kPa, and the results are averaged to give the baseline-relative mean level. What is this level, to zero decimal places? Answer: 9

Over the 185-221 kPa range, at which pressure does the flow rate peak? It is 190.0 kPa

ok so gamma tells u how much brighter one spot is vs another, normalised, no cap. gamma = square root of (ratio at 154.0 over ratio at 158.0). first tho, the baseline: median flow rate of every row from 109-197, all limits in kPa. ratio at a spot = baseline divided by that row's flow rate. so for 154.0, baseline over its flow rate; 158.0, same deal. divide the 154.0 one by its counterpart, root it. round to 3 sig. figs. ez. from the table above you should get 1.01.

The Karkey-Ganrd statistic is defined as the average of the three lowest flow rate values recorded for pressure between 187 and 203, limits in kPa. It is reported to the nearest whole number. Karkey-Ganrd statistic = 167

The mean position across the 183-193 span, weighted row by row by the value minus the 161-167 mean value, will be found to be 188.4 kPa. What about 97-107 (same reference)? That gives 101.7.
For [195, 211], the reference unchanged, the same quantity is 200.7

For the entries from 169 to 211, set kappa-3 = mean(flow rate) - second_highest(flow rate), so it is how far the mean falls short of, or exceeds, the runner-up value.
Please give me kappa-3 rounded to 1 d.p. -10.3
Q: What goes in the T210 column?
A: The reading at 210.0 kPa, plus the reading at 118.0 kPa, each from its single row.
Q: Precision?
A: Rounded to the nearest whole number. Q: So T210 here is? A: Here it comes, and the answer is 319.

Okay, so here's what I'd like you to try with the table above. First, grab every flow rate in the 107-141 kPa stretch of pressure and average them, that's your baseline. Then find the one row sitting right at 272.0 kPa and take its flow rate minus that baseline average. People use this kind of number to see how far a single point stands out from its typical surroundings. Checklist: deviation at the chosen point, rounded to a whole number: 20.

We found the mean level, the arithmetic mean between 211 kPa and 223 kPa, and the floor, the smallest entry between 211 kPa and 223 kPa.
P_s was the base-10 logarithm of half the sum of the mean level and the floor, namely 2.20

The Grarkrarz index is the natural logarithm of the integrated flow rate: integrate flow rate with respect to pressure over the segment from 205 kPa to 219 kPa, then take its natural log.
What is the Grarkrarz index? 7.7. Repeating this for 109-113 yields 6.4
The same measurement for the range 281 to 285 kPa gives 6.5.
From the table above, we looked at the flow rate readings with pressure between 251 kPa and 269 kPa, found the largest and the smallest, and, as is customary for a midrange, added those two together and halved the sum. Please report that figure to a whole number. 210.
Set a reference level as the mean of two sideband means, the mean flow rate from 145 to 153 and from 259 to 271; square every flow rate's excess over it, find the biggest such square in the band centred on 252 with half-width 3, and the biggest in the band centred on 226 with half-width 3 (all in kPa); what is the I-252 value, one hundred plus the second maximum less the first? -91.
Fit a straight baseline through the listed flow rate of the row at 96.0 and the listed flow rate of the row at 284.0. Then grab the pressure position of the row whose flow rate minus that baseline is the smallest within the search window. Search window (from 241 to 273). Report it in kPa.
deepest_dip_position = 272.0 kPa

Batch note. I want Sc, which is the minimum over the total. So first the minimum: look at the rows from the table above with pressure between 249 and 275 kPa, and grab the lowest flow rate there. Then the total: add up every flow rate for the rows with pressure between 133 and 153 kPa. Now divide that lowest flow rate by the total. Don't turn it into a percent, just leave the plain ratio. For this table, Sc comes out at 0.11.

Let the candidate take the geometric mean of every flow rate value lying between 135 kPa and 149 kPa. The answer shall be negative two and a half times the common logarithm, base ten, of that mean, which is -5.44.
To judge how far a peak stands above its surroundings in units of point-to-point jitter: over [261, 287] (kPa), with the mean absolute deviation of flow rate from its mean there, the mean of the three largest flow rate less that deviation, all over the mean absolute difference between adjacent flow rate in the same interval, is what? 26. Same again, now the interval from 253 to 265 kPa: 27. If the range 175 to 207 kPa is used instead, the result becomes 49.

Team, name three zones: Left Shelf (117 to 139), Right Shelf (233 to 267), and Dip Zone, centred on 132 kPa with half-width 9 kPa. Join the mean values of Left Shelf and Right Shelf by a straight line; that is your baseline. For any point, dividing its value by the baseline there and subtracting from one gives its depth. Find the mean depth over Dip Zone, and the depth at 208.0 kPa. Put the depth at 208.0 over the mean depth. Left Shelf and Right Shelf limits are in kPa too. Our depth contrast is 8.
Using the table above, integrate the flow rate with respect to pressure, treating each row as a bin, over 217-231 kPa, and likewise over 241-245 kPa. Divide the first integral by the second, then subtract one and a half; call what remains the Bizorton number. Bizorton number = 1.51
